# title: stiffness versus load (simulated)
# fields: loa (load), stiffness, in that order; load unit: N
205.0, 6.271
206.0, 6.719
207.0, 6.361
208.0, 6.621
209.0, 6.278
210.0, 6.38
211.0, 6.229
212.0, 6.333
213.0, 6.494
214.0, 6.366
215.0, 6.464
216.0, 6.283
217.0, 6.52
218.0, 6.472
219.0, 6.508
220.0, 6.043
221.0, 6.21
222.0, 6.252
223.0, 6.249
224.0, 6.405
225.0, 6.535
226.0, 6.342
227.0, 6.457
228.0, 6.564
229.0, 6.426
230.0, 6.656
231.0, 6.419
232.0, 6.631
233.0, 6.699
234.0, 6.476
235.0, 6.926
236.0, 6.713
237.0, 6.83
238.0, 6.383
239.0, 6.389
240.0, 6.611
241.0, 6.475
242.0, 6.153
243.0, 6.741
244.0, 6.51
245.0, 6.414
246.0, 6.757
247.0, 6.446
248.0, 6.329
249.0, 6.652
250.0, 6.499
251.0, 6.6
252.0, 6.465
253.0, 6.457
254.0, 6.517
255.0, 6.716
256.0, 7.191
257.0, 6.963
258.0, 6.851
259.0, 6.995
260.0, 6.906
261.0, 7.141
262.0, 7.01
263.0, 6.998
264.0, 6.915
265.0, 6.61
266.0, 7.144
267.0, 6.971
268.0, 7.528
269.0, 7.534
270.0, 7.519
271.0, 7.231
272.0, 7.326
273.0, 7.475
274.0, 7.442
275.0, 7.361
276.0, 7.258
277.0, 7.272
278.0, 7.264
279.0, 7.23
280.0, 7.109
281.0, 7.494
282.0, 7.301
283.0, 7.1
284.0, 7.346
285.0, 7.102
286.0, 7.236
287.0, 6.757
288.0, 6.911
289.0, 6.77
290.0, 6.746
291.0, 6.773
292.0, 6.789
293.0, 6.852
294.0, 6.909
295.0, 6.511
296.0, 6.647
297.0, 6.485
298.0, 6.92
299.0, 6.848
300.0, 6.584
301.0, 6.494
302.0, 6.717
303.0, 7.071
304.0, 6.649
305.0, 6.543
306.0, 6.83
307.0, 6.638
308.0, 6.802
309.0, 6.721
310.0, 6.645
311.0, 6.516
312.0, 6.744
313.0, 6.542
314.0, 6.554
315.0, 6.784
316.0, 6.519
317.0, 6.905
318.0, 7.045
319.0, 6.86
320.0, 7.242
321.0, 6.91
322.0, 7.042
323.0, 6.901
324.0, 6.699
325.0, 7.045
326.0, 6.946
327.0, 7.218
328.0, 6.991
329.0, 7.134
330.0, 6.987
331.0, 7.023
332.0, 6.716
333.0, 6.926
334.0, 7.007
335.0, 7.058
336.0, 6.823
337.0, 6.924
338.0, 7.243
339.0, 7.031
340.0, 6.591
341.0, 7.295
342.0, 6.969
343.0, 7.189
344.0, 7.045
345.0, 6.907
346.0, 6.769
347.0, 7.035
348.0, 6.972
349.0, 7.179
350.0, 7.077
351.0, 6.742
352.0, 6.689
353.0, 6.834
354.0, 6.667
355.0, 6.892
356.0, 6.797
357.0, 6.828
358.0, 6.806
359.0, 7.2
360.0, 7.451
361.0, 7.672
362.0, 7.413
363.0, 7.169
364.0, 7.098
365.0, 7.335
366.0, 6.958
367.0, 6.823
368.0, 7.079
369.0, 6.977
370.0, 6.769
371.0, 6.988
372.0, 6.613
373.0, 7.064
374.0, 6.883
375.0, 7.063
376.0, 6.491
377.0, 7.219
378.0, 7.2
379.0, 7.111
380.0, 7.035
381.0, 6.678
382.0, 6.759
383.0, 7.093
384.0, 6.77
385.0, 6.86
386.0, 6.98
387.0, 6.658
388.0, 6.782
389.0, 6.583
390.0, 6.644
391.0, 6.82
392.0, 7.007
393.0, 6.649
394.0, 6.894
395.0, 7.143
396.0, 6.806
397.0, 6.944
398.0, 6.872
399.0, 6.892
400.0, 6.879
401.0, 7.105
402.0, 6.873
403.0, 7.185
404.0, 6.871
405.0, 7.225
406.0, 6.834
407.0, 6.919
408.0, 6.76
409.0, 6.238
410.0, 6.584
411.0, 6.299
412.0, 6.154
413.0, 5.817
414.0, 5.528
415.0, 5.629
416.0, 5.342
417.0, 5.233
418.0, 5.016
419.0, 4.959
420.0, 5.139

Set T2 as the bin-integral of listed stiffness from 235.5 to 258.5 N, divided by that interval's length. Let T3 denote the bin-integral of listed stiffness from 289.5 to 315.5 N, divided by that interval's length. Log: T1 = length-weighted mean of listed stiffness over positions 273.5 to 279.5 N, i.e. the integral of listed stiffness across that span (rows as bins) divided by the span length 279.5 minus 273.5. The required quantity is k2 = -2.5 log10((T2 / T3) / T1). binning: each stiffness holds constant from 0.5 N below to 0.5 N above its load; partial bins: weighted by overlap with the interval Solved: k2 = 2.18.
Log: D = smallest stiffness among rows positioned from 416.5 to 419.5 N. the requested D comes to 4.959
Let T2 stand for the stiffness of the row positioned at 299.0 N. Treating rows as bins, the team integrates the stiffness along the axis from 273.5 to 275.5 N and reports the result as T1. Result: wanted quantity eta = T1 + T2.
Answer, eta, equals 21.7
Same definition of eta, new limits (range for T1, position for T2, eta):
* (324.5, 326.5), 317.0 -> 20.9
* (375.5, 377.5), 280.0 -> 20.8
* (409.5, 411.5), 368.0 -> 20.0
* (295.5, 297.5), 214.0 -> 19.5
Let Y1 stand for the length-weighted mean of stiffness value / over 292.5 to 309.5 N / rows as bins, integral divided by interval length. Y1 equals 6.72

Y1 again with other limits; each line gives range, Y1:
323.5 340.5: 6.96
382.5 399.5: 6.85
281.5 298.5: 6.89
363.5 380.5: 6.98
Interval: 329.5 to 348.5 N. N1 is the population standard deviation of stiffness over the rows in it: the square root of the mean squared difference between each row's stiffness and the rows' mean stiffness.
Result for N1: 0.17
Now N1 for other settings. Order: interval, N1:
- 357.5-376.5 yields 0.28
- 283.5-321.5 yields 0.22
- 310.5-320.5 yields 0.23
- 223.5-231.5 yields 0.10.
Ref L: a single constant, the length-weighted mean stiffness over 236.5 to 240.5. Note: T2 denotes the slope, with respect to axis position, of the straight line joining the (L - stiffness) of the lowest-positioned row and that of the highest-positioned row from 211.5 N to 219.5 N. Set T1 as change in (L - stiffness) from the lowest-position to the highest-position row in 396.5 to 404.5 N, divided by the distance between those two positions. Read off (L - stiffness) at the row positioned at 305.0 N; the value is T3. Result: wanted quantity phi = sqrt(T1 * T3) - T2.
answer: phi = 0.04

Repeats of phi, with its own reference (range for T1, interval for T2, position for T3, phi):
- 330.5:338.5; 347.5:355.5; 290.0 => 0.07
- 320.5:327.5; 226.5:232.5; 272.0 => 0.23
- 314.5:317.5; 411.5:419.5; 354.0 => -0.09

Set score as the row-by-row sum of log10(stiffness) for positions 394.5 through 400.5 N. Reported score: 5.0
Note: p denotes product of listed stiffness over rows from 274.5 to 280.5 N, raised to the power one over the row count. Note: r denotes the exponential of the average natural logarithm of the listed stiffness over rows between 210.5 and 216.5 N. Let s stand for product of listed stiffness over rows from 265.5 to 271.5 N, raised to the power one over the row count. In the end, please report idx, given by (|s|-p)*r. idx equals 0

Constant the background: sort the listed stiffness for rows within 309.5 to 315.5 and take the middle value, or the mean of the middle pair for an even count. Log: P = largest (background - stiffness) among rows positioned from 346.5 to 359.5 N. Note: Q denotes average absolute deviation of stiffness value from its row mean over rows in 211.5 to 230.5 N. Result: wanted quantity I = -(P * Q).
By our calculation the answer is 0.008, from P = -0.07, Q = 0.12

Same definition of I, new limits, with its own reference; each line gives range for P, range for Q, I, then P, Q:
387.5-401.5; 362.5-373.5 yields -0.002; 0.02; 0.15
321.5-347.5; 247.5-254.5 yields -0.001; 0.01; 0.07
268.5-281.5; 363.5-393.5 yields 0.092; -0.51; 0.18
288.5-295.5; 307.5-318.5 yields -0.012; 0.09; 0.14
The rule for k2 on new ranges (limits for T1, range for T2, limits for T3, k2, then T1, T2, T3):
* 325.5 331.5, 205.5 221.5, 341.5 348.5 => 2.22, 7.05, 6.39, 6.98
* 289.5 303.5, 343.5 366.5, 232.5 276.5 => 2.04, 6.74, 7.02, 6.84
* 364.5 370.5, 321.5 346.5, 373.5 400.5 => 2.10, 6.99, 6.98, 6.88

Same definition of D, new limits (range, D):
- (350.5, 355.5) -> 6.667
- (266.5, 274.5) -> 6.971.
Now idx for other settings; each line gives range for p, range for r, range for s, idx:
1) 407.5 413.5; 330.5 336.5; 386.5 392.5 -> 3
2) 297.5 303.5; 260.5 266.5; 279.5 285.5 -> 3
